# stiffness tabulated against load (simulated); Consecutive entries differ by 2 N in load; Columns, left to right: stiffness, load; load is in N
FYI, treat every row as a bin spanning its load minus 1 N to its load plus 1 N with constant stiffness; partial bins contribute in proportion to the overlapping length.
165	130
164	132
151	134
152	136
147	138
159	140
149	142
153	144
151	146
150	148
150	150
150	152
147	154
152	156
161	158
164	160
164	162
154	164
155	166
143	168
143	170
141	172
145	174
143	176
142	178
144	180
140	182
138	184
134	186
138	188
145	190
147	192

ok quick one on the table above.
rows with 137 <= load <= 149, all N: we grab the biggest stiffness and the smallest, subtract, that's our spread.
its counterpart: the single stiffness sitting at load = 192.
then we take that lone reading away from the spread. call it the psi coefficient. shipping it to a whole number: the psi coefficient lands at -135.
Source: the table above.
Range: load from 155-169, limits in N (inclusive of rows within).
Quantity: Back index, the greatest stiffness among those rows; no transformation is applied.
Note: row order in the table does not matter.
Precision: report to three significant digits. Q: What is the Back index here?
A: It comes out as 164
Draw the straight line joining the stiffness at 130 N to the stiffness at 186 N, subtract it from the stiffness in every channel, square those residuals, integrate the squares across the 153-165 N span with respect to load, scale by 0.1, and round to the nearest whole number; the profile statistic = 148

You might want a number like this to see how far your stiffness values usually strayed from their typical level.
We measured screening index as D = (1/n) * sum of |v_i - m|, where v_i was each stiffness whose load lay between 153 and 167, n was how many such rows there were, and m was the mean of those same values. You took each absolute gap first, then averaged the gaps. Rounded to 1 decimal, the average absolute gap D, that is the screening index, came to 5.4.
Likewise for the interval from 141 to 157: 1.3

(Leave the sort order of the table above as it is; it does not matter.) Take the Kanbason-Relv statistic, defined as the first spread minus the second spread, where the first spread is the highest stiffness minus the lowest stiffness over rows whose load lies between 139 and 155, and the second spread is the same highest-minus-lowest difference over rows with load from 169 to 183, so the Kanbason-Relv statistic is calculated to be 7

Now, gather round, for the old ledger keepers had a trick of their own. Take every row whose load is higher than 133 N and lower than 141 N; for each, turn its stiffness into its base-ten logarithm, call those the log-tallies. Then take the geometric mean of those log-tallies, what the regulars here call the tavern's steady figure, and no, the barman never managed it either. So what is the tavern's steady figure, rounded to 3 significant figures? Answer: 2.18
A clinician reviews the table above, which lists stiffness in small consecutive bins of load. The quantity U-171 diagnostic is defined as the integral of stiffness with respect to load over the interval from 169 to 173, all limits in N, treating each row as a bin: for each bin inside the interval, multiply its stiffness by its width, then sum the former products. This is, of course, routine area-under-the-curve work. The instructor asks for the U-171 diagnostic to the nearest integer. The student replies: 568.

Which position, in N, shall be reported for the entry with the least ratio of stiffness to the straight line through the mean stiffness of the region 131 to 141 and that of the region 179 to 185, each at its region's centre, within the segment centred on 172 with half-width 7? 172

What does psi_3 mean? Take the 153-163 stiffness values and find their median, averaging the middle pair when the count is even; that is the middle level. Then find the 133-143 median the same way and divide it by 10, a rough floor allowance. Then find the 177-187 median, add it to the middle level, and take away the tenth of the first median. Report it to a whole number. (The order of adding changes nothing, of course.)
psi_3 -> 286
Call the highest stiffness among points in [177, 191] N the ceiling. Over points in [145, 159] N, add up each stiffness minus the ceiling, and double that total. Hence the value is 92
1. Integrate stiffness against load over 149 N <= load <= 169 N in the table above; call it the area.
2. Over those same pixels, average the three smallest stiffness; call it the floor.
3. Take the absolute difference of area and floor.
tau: 2933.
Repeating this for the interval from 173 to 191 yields 2401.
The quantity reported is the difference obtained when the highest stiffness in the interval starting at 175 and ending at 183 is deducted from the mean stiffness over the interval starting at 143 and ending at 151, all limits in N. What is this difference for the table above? 7.0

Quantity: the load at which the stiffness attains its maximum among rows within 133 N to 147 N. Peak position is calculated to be 140 N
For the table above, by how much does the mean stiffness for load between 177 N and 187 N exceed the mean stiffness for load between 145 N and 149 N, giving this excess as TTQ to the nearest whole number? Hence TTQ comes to -11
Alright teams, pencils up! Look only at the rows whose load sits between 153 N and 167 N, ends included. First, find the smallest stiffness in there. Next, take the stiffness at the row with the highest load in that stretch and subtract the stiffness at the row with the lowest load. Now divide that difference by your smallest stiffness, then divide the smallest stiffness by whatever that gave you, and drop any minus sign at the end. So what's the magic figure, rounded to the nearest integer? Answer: 2701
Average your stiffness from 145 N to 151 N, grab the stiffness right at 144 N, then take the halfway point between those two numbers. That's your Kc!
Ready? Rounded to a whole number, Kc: 152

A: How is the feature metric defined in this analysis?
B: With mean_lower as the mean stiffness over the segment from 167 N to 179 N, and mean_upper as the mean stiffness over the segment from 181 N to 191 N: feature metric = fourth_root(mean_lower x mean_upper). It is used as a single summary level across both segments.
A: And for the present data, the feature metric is 11.9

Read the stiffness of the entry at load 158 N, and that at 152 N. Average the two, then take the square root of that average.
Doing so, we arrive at 12.5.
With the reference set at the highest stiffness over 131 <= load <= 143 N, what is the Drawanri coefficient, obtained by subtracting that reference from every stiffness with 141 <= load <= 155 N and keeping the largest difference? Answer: -11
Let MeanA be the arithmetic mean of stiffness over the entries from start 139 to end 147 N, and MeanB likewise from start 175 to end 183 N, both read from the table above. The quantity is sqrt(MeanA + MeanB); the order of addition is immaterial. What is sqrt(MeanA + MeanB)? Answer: 17.2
